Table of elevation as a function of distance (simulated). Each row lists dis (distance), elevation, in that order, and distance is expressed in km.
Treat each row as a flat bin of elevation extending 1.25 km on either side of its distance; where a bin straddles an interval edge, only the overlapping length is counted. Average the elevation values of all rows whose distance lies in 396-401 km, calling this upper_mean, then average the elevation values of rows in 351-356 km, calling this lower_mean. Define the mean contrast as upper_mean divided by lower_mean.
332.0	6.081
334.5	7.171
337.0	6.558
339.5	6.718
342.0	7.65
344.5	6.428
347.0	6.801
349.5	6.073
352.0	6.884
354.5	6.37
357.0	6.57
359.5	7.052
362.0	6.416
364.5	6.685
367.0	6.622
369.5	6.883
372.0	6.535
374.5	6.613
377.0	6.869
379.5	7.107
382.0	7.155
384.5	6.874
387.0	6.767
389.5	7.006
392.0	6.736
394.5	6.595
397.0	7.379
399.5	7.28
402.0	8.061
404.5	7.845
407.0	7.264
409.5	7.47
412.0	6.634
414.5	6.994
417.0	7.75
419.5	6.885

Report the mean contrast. 1.11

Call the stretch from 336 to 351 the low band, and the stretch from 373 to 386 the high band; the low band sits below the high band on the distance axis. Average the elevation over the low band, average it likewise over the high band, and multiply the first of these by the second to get 46.4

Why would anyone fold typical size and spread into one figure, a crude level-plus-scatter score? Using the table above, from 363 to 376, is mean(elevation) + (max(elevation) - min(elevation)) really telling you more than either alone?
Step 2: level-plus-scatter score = 7.0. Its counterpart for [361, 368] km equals 6.8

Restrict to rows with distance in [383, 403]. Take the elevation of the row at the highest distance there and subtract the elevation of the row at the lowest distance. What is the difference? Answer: 1.2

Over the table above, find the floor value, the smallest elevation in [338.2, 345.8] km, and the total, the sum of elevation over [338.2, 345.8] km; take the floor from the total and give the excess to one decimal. 14.4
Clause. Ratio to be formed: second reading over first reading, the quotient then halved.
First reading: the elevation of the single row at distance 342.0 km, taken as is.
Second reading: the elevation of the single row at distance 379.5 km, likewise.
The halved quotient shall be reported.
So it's 0.465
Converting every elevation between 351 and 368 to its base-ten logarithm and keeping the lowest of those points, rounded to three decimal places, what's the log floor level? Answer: 0.804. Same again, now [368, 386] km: 0.815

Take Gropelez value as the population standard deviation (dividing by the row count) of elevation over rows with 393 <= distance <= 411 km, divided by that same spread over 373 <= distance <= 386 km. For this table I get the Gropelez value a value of 2.2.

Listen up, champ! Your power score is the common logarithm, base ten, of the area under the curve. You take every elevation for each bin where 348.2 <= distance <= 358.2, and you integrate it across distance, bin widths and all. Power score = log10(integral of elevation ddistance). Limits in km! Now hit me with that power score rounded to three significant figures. 1.81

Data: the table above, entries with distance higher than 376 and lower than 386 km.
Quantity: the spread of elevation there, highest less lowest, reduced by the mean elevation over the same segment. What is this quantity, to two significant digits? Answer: -6.7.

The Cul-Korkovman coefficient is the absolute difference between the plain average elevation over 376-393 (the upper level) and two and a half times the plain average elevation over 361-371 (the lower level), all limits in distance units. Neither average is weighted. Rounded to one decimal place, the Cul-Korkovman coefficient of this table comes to 9.7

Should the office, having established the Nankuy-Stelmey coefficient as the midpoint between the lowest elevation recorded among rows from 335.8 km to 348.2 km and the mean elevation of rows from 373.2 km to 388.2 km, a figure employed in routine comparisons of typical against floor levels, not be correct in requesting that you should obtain 6.66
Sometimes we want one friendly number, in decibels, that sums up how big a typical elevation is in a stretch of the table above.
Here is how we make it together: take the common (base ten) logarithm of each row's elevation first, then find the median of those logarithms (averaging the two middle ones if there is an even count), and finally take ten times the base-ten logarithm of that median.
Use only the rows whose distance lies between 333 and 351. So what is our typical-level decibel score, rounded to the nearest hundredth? -0.82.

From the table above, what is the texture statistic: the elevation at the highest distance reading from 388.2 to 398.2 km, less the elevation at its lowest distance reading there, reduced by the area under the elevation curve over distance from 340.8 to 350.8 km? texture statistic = -67.0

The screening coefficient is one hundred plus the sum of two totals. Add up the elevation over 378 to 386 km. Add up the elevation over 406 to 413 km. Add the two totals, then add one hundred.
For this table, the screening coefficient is 143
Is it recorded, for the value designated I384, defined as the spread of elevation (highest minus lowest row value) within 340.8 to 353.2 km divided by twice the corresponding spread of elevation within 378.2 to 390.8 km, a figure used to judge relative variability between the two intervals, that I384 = 2.0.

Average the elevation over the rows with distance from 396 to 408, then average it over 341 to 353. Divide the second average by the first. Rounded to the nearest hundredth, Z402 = 0.89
